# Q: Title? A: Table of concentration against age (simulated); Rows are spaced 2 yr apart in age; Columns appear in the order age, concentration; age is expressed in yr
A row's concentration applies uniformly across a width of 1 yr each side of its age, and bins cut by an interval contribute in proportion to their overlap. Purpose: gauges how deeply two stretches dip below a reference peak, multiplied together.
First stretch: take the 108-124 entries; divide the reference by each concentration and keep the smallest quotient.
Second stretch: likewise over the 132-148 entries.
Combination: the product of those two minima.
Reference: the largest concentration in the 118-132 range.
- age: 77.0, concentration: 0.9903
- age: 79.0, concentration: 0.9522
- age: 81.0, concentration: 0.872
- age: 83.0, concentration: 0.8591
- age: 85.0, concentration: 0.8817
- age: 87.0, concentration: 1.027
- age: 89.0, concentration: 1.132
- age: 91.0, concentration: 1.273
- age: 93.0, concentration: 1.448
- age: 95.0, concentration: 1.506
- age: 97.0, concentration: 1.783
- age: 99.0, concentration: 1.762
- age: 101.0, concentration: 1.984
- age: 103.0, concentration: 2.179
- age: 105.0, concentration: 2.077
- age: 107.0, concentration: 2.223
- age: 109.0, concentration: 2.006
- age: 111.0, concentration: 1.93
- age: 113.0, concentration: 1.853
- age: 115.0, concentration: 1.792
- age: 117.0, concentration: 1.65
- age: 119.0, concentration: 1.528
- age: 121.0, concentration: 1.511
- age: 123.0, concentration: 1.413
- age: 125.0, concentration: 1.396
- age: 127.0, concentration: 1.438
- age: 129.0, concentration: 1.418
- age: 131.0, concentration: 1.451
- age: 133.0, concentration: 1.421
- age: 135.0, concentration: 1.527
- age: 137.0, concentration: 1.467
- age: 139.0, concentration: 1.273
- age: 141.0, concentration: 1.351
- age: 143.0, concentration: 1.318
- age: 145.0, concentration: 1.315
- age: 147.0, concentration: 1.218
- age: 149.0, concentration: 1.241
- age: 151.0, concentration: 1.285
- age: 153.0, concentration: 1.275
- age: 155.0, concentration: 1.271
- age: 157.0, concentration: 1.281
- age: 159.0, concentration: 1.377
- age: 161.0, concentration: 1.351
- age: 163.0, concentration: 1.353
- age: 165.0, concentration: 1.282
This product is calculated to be 0.76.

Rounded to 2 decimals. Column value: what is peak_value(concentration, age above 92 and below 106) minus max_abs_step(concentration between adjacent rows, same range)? 1.90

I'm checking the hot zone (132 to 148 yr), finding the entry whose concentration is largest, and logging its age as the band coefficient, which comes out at 135.0 yr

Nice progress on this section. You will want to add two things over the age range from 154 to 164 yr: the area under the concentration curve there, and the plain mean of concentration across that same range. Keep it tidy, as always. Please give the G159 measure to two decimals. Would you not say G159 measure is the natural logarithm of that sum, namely 2.68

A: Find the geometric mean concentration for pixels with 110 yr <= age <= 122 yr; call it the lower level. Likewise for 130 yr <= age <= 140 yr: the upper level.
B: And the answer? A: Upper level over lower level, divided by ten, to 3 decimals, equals 0.084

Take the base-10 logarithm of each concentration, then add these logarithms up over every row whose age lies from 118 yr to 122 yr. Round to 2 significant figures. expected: 0.36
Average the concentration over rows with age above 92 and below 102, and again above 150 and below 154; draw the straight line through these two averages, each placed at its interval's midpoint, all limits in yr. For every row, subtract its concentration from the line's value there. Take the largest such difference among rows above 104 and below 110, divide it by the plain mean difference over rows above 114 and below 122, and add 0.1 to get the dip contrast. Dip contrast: 5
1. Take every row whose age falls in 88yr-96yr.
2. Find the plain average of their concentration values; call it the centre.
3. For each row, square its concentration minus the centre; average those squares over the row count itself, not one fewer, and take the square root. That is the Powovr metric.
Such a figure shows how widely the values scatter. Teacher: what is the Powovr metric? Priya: 0.15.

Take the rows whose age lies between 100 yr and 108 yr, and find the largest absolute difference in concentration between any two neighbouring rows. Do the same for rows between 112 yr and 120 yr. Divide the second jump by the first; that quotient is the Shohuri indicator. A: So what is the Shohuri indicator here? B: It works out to 0.73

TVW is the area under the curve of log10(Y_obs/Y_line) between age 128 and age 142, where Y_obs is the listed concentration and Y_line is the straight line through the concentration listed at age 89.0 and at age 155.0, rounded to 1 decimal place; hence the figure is 0.9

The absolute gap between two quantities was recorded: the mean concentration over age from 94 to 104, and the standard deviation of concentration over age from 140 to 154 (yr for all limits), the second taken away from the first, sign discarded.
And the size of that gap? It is 1.80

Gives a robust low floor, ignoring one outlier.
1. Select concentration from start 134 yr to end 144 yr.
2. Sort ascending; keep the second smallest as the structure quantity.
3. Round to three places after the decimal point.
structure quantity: 1.318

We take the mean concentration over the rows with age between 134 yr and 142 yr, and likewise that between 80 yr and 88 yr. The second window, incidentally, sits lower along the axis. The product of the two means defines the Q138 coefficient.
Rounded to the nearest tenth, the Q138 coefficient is 1.3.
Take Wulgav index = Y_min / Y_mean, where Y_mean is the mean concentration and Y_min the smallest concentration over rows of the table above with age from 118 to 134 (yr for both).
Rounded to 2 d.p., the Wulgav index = 0.96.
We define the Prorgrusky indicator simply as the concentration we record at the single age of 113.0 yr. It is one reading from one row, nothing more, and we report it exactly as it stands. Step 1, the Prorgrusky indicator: 1.853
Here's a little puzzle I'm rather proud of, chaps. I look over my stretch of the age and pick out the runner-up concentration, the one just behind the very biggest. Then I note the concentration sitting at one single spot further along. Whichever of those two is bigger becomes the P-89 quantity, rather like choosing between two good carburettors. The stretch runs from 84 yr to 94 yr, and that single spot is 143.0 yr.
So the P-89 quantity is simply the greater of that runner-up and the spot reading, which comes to 1.3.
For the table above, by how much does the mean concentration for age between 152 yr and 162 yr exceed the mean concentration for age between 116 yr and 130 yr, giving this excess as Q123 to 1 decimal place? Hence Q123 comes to -0.2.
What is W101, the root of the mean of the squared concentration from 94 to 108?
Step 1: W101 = 1.95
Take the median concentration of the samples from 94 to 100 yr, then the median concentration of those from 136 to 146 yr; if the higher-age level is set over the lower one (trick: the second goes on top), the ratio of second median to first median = 0.75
